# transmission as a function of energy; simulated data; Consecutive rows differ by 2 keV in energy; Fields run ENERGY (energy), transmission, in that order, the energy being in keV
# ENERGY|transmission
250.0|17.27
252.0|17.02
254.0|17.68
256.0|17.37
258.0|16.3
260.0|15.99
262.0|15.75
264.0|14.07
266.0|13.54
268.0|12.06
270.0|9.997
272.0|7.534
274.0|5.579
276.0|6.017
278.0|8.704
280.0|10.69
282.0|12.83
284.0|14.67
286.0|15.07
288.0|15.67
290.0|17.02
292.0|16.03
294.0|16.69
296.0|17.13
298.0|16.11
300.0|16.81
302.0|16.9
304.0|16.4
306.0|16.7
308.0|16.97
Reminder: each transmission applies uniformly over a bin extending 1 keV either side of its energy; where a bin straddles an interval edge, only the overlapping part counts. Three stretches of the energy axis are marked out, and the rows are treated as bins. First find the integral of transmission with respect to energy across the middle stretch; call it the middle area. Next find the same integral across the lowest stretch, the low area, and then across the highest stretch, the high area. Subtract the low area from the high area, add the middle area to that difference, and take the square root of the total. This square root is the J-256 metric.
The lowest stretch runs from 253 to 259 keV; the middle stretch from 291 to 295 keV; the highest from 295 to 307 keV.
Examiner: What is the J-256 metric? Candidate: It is 13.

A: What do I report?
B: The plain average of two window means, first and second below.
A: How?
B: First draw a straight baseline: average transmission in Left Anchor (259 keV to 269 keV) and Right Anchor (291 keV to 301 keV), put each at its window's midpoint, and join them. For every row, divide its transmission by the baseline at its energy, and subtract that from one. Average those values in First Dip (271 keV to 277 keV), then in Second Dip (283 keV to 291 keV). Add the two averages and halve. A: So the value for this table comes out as 0.297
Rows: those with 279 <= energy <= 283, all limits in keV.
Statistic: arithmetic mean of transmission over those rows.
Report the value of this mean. 11.8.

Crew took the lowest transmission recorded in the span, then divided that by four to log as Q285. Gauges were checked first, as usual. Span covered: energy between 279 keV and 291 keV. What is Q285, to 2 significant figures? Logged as 2.7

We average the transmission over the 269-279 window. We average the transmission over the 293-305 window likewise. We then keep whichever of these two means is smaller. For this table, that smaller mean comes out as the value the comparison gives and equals 7.6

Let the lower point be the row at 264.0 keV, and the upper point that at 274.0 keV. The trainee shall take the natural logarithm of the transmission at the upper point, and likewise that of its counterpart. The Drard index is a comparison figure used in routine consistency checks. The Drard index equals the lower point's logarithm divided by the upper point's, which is 1.54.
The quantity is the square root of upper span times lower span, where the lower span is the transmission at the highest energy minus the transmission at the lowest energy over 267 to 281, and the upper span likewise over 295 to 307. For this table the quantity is 0.77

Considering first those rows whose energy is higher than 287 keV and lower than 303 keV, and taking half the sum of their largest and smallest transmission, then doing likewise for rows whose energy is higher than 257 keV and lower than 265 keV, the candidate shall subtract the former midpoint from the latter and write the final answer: -1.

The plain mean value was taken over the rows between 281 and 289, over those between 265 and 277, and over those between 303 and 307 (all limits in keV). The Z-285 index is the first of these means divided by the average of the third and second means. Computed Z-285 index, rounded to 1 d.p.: 1.1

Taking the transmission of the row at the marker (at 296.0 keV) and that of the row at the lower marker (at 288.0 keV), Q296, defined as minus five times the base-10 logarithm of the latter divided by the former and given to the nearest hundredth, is 0.19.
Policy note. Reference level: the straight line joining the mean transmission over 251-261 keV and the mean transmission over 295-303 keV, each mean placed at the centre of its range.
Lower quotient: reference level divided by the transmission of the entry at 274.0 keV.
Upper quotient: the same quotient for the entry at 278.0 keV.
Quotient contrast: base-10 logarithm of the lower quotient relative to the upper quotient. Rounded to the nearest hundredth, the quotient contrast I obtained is 0.19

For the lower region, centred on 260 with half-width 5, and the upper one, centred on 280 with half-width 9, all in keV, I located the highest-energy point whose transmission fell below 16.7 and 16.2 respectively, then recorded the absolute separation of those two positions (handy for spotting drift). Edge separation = 24 keV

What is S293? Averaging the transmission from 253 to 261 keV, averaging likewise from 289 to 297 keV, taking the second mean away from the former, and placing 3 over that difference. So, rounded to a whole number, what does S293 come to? 26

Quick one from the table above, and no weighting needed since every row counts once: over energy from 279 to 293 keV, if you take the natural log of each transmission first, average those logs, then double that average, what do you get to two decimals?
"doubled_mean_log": 5.34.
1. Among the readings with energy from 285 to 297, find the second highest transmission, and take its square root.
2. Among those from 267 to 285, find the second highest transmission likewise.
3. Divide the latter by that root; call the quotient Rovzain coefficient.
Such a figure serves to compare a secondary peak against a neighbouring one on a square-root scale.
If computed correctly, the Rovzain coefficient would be 3.11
